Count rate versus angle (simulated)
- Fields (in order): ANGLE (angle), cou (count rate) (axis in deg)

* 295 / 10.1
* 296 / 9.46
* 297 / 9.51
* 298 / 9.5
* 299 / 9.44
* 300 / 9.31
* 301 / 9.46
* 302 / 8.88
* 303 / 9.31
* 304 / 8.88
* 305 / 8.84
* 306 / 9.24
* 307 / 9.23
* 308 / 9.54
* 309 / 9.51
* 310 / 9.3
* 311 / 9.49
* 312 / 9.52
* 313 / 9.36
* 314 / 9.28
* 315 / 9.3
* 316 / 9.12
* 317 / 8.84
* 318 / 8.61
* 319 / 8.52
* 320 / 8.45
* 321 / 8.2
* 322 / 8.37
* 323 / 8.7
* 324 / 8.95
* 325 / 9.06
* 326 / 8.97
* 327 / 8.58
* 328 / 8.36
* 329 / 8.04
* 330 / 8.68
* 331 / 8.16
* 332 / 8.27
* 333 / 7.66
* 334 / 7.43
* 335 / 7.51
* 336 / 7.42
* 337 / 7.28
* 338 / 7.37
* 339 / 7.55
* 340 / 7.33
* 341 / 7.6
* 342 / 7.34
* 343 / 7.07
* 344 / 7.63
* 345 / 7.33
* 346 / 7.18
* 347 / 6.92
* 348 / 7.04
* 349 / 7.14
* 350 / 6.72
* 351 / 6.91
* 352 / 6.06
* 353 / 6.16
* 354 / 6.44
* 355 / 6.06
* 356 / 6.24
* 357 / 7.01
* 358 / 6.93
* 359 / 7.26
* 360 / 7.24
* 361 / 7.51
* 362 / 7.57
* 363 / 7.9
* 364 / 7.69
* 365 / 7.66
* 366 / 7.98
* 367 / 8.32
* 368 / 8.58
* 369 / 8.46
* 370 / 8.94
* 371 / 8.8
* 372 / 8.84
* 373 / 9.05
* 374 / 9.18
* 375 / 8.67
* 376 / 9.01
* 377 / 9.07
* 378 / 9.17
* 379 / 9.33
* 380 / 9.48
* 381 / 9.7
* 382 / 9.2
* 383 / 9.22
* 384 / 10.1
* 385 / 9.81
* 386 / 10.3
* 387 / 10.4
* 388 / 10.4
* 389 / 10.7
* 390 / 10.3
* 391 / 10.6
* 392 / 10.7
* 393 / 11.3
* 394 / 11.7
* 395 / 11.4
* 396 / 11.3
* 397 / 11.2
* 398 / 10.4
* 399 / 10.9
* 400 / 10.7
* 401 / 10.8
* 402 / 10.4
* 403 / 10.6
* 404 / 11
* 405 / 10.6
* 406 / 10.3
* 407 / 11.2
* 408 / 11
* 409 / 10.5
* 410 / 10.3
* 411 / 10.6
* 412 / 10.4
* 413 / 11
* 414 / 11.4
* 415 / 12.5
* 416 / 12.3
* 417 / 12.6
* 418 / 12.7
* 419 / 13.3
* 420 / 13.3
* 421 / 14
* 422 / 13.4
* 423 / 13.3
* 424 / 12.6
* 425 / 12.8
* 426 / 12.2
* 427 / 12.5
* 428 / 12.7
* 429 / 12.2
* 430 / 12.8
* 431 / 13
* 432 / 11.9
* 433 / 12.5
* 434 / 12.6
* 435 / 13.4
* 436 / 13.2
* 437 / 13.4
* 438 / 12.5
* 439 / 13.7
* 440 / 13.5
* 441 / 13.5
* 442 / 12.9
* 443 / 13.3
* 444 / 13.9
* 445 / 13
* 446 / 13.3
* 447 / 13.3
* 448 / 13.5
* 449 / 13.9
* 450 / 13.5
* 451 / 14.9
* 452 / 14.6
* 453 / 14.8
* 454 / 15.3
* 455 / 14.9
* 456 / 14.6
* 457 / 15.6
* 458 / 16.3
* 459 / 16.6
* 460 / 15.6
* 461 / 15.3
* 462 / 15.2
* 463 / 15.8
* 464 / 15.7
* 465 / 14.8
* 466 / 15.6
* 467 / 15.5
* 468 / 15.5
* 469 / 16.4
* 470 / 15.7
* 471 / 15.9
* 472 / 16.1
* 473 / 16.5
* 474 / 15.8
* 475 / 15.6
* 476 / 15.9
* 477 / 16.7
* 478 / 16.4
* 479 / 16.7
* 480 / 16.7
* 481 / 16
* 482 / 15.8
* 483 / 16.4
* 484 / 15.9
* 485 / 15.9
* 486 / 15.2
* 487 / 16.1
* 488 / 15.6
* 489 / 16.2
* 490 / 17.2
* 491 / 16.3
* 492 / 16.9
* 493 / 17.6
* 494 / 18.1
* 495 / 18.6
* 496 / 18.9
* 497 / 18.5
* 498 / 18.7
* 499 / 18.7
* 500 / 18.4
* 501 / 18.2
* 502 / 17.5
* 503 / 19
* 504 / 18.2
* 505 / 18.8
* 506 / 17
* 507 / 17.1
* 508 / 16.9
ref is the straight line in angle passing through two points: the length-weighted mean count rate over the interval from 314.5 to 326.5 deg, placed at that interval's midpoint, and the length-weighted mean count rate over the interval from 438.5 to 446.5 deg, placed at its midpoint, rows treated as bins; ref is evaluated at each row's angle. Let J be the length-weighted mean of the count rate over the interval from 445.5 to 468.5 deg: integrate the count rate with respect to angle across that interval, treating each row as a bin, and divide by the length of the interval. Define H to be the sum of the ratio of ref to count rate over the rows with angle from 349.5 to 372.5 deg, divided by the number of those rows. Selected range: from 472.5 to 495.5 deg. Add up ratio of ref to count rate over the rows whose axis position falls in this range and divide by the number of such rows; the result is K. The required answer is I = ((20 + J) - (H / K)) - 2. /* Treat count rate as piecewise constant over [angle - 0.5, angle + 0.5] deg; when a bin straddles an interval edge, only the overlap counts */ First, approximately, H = 1.40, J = 15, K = 0.9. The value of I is 31.4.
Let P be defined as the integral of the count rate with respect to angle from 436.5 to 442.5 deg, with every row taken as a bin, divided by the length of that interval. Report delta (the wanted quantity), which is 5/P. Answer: 0.38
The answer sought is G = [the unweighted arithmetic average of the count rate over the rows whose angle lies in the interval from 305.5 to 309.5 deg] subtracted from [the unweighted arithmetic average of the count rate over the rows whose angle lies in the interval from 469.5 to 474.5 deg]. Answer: 7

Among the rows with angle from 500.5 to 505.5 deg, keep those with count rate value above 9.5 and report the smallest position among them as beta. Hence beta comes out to 501 deg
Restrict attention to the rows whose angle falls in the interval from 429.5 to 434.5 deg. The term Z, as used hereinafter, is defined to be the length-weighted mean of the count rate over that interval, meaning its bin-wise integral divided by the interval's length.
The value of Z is 13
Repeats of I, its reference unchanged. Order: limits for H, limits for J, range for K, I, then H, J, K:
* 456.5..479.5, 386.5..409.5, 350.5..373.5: 28.1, 0.90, 11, 1.4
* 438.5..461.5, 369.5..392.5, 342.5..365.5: 26.9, 0.96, 10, 1.4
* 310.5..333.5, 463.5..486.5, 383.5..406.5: 33.0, 1.02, 16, 1.1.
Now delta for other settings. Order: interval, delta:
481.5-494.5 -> 0.30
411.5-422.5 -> 0.40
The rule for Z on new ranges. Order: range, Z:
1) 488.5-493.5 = 17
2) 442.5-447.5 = 13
